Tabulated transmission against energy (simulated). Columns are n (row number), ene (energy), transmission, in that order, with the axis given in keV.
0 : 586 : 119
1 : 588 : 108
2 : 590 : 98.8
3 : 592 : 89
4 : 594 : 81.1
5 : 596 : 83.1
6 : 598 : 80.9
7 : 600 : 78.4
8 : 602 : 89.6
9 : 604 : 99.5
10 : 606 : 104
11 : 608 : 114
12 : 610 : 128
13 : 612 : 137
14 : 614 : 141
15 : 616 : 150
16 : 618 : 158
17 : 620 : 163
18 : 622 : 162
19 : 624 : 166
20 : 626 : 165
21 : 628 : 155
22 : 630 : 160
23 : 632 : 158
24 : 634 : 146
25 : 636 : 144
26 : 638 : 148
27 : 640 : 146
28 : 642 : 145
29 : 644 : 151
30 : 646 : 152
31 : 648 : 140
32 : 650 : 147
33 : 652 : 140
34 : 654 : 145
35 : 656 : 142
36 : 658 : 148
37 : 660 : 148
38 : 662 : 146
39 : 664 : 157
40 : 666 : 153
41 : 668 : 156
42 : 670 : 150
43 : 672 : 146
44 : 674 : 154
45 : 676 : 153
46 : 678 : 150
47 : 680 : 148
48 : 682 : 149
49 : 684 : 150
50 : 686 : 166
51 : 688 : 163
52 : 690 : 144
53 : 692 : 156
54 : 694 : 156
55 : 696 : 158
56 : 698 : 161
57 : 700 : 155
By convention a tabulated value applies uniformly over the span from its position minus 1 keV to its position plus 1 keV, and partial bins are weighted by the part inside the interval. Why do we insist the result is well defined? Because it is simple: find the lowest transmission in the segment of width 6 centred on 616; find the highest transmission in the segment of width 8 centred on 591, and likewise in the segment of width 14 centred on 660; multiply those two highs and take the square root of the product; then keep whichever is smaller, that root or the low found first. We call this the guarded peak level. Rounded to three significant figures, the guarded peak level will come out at 130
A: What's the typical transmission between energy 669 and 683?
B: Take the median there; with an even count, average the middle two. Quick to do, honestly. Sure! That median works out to 150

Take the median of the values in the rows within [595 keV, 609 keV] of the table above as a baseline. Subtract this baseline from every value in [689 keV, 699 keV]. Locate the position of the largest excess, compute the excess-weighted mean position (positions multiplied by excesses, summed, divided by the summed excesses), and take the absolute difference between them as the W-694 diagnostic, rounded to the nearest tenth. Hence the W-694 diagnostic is 3.8 keV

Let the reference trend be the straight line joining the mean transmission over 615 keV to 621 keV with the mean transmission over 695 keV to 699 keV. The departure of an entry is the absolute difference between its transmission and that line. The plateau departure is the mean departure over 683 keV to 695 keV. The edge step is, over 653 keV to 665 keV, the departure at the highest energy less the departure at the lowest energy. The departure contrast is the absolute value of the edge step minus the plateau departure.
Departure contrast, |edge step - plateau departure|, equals 19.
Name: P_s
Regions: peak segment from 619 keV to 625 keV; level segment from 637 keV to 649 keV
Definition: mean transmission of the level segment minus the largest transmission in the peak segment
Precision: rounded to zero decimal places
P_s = -19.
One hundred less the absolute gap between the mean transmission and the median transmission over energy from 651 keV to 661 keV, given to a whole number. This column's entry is 100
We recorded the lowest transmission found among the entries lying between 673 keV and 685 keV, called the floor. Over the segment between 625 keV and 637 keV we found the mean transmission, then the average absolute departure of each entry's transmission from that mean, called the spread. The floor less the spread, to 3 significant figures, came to 142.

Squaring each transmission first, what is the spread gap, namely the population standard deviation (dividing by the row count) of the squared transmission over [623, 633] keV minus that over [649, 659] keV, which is 474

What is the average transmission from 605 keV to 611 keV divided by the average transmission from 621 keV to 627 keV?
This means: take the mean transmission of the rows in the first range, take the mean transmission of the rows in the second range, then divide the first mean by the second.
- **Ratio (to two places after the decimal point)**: 0.70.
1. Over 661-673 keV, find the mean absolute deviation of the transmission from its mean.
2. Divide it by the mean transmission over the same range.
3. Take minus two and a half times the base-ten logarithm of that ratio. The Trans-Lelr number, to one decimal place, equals 3.9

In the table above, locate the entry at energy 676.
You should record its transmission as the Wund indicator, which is 153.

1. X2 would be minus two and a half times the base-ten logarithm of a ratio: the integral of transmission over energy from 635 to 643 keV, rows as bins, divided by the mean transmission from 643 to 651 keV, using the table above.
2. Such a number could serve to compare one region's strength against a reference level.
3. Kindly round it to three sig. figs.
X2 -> -2.24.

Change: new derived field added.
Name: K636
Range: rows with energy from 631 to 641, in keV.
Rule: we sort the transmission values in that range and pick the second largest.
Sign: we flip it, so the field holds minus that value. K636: -148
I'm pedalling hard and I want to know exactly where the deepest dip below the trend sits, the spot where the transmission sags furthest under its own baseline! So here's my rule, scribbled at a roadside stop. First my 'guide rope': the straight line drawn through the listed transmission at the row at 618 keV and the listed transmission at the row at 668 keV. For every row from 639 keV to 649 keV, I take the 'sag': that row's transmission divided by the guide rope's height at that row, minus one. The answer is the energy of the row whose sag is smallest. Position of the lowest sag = 648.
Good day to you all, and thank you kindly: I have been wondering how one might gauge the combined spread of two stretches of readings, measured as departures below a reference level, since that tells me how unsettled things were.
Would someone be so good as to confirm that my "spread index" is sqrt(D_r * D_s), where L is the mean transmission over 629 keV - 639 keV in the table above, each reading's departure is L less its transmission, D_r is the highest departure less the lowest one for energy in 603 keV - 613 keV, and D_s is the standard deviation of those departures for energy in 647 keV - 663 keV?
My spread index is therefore 11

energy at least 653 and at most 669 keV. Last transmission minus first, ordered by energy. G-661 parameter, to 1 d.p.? 11.0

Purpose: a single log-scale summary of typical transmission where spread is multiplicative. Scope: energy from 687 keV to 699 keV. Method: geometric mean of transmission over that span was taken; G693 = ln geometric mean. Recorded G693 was 5.05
